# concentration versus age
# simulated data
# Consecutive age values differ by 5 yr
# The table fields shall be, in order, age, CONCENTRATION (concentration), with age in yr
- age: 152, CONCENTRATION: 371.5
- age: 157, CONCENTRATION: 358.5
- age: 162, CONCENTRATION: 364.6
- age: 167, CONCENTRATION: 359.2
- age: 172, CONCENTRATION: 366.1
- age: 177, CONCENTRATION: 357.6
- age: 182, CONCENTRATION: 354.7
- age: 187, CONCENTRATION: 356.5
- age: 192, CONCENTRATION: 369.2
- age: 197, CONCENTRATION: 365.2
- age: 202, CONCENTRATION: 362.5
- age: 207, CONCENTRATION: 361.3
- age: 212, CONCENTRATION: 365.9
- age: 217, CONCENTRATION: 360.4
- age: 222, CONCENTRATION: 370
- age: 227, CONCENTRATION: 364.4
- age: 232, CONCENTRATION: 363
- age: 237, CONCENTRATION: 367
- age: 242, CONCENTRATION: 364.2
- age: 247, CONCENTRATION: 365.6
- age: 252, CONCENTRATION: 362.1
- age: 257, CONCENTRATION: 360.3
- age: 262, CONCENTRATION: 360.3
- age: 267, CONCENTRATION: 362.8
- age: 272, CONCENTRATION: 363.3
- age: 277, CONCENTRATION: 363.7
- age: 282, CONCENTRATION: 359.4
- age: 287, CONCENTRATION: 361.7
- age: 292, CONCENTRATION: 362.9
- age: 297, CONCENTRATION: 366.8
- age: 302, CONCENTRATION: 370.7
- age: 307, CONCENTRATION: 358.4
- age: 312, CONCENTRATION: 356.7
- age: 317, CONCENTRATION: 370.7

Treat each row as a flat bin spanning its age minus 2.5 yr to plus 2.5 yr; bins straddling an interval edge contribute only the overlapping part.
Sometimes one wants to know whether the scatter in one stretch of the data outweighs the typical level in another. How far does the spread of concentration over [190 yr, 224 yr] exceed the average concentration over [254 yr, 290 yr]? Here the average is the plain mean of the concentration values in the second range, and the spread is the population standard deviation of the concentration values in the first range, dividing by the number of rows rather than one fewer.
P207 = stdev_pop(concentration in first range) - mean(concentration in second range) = -358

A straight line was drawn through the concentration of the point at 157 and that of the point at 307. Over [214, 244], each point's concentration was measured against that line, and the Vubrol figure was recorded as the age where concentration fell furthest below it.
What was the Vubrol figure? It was 217 yr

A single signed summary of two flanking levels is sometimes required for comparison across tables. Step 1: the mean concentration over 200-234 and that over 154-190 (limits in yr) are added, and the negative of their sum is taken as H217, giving -724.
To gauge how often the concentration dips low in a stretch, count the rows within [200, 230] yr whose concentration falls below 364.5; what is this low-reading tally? 4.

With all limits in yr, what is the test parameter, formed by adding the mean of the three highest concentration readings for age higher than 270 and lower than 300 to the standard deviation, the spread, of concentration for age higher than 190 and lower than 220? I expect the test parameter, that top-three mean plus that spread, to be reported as 368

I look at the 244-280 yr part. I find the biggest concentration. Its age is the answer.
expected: 247 yr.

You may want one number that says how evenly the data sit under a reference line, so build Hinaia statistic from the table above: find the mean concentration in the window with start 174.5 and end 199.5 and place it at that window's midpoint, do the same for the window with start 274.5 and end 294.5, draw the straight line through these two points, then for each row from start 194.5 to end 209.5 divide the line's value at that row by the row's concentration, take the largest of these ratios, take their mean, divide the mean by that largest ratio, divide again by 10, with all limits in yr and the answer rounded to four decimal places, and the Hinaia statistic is 0.0995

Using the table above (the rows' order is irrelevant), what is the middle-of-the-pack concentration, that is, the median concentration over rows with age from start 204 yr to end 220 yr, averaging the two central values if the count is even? 361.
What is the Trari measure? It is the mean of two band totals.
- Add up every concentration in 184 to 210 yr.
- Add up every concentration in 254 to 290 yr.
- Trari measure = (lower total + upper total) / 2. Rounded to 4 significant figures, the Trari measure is 2173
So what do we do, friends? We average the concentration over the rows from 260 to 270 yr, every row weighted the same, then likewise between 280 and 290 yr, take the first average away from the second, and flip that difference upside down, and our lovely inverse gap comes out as -1.0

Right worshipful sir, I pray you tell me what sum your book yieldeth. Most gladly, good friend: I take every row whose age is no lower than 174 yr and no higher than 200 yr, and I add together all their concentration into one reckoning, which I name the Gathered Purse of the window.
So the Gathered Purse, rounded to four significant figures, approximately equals 1803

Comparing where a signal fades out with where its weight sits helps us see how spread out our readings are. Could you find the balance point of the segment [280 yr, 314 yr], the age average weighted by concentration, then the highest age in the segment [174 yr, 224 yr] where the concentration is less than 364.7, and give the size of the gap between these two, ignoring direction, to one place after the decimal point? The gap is 80.0 yr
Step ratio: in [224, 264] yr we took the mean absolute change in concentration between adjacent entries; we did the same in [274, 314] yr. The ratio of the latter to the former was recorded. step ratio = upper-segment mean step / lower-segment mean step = 2.0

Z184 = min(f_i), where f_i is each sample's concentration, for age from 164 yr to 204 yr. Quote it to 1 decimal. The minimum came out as 354.7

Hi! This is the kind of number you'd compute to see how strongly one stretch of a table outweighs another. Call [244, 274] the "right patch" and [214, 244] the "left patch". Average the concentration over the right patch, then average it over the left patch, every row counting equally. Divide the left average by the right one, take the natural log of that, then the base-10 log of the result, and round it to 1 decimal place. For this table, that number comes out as -2.2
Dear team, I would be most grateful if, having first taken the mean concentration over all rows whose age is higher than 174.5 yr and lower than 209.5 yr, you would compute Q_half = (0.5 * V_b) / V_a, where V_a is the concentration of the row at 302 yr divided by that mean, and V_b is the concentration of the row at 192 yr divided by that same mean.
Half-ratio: 0.498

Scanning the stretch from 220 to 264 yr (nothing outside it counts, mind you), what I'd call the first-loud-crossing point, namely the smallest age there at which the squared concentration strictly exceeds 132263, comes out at 222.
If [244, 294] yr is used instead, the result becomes 247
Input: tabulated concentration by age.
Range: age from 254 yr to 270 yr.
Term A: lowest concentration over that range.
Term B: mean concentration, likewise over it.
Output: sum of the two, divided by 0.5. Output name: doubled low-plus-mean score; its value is 1443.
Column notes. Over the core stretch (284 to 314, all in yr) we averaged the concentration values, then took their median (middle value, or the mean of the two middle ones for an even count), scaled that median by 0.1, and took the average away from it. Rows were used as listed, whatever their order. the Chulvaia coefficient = -327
